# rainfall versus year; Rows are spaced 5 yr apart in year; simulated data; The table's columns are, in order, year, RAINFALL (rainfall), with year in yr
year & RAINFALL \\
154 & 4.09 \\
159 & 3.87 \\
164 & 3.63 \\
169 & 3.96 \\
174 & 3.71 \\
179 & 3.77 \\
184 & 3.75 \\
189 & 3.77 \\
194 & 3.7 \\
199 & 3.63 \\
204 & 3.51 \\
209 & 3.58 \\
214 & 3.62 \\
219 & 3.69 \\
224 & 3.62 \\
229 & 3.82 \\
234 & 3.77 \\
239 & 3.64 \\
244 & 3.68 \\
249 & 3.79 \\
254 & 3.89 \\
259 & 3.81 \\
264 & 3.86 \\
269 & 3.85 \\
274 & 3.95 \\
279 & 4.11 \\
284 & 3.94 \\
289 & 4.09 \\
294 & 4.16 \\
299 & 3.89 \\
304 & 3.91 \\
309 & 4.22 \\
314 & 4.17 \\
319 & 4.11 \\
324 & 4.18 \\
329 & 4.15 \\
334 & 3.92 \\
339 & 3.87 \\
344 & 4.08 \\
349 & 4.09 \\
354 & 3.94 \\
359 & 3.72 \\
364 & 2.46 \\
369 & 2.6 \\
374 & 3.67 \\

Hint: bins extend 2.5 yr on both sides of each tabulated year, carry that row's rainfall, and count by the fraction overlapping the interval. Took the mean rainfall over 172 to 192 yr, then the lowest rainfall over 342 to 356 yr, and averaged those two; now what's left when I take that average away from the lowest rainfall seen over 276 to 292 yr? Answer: 0.10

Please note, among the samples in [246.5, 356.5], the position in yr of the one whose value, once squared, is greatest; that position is 309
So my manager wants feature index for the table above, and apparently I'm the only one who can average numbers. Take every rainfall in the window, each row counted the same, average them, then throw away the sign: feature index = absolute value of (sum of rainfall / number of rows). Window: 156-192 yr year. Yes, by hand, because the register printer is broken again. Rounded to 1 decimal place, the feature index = 3.8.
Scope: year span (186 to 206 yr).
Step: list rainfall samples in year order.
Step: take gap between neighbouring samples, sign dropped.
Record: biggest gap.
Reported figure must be 0.12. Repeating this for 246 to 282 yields 0.16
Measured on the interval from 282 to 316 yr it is 0.31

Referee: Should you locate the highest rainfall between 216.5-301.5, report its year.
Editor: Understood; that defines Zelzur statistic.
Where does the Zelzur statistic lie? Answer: 294 yr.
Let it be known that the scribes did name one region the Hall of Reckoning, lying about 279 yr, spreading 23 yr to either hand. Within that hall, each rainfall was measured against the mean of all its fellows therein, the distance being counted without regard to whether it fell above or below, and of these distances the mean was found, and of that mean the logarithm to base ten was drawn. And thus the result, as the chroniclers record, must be -1.0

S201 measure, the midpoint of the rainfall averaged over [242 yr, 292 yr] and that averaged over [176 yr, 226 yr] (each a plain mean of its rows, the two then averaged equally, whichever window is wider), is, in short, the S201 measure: 3.78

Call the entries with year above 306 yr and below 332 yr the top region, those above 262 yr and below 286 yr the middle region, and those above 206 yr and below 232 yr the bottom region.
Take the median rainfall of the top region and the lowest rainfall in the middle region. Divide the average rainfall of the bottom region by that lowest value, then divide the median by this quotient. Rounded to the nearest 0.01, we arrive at 4.38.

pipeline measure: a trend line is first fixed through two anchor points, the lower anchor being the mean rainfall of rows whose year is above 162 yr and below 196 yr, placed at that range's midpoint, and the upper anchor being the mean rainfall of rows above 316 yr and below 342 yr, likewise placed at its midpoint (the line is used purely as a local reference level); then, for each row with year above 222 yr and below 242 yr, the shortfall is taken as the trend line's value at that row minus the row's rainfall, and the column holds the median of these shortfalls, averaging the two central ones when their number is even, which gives 0.16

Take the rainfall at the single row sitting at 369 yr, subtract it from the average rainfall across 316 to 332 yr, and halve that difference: 0.77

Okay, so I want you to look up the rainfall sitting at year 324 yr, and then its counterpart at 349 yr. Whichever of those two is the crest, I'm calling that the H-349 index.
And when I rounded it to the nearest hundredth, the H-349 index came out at 4.18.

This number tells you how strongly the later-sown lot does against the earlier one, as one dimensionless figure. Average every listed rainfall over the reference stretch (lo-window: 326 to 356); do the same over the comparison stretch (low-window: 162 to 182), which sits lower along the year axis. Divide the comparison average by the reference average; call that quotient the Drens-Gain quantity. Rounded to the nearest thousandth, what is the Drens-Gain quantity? 0.940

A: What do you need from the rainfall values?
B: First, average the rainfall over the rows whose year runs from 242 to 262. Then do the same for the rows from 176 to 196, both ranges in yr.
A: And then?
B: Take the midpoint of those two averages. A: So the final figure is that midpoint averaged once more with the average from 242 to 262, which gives 3.78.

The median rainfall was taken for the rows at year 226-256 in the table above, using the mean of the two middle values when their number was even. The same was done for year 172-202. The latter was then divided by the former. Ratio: 0.99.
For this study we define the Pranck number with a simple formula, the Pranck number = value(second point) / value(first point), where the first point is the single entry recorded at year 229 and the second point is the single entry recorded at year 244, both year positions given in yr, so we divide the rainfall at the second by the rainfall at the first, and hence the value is 0.96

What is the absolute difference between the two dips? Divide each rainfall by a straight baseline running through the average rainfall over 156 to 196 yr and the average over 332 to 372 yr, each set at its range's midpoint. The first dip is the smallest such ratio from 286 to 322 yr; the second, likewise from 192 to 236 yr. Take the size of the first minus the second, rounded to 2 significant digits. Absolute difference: 0.13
